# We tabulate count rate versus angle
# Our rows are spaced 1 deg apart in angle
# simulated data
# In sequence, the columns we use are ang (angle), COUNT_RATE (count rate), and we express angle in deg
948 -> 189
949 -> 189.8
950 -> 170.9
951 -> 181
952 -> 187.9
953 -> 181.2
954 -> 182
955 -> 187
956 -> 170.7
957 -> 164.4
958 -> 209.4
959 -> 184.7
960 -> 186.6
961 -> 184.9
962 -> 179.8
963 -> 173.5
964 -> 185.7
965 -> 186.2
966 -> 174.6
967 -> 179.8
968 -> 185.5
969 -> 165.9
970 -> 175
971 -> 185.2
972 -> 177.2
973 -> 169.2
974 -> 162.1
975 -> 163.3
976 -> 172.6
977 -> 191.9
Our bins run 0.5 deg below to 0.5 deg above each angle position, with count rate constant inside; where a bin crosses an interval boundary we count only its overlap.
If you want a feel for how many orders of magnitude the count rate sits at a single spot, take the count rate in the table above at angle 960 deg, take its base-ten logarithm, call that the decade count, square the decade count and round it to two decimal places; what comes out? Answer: 5.16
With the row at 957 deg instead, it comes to 4.91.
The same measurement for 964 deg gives 5.15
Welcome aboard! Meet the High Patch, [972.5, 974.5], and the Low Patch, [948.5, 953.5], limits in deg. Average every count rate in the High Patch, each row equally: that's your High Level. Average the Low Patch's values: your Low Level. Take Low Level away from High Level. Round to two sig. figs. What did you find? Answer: -17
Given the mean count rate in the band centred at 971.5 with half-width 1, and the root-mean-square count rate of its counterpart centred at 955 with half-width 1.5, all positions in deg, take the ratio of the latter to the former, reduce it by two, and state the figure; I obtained -1.01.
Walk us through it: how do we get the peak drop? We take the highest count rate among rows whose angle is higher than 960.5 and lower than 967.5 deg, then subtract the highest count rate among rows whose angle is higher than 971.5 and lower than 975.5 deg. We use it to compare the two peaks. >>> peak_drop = 9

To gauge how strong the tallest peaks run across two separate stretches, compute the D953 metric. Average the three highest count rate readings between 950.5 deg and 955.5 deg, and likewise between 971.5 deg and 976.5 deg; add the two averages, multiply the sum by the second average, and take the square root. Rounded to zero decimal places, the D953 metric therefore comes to 249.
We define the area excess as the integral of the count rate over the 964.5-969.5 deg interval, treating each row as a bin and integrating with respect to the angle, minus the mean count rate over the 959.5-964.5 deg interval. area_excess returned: 710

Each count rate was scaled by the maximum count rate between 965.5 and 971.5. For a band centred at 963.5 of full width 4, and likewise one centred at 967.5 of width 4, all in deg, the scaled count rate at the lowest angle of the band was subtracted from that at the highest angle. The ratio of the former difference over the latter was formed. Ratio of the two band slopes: -0.7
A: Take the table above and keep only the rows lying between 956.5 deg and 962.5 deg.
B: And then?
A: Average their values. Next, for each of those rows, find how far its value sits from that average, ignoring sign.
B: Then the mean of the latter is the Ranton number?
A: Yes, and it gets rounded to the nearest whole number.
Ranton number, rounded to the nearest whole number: 9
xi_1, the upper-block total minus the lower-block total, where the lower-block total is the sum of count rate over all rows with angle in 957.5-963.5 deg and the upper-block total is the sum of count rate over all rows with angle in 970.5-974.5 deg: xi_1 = -425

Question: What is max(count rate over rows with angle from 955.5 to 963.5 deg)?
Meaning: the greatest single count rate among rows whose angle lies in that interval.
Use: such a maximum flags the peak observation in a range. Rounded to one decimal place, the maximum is 209.4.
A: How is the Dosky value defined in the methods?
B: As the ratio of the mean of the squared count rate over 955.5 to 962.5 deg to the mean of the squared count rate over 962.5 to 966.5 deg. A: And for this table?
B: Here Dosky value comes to 1.04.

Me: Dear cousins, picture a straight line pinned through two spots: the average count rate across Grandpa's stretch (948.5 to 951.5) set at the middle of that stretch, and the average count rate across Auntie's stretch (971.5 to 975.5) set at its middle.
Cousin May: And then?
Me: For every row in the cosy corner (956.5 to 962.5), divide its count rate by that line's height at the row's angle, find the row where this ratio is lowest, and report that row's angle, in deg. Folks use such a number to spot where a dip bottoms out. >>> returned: 957 deg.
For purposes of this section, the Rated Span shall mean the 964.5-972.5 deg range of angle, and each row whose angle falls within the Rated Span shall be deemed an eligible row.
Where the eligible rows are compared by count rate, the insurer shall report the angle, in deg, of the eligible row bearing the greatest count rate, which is 965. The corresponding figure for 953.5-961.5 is 958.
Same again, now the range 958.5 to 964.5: 960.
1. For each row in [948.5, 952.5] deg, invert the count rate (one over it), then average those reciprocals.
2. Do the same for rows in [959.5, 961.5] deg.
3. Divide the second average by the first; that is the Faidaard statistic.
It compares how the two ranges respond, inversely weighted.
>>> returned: 0.980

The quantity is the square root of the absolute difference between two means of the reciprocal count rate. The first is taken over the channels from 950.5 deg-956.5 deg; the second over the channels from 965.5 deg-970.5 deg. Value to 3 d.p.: 0.013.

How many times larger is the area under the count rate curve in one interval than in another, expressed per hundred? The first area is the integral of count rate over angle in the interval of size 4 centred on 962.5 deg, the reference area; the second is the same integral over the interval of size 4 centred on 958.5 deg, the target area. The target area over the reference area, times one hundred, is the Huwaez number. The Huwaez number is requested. 102.9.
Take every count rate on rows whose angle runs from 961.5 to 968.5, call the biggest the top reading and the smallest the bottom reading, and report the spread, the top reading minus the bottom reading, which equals 13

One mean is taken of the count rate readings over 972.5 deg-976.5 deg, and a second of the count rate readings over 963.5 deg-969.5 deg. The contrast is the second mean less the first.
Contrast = 13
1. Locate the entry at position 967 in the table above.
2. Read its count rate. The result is 179.8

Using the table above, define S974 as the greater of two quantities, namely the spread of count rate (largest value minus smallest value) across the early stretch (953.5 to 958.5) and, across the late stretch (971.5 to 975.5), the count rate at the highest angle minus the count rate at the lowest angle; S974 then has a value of 45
